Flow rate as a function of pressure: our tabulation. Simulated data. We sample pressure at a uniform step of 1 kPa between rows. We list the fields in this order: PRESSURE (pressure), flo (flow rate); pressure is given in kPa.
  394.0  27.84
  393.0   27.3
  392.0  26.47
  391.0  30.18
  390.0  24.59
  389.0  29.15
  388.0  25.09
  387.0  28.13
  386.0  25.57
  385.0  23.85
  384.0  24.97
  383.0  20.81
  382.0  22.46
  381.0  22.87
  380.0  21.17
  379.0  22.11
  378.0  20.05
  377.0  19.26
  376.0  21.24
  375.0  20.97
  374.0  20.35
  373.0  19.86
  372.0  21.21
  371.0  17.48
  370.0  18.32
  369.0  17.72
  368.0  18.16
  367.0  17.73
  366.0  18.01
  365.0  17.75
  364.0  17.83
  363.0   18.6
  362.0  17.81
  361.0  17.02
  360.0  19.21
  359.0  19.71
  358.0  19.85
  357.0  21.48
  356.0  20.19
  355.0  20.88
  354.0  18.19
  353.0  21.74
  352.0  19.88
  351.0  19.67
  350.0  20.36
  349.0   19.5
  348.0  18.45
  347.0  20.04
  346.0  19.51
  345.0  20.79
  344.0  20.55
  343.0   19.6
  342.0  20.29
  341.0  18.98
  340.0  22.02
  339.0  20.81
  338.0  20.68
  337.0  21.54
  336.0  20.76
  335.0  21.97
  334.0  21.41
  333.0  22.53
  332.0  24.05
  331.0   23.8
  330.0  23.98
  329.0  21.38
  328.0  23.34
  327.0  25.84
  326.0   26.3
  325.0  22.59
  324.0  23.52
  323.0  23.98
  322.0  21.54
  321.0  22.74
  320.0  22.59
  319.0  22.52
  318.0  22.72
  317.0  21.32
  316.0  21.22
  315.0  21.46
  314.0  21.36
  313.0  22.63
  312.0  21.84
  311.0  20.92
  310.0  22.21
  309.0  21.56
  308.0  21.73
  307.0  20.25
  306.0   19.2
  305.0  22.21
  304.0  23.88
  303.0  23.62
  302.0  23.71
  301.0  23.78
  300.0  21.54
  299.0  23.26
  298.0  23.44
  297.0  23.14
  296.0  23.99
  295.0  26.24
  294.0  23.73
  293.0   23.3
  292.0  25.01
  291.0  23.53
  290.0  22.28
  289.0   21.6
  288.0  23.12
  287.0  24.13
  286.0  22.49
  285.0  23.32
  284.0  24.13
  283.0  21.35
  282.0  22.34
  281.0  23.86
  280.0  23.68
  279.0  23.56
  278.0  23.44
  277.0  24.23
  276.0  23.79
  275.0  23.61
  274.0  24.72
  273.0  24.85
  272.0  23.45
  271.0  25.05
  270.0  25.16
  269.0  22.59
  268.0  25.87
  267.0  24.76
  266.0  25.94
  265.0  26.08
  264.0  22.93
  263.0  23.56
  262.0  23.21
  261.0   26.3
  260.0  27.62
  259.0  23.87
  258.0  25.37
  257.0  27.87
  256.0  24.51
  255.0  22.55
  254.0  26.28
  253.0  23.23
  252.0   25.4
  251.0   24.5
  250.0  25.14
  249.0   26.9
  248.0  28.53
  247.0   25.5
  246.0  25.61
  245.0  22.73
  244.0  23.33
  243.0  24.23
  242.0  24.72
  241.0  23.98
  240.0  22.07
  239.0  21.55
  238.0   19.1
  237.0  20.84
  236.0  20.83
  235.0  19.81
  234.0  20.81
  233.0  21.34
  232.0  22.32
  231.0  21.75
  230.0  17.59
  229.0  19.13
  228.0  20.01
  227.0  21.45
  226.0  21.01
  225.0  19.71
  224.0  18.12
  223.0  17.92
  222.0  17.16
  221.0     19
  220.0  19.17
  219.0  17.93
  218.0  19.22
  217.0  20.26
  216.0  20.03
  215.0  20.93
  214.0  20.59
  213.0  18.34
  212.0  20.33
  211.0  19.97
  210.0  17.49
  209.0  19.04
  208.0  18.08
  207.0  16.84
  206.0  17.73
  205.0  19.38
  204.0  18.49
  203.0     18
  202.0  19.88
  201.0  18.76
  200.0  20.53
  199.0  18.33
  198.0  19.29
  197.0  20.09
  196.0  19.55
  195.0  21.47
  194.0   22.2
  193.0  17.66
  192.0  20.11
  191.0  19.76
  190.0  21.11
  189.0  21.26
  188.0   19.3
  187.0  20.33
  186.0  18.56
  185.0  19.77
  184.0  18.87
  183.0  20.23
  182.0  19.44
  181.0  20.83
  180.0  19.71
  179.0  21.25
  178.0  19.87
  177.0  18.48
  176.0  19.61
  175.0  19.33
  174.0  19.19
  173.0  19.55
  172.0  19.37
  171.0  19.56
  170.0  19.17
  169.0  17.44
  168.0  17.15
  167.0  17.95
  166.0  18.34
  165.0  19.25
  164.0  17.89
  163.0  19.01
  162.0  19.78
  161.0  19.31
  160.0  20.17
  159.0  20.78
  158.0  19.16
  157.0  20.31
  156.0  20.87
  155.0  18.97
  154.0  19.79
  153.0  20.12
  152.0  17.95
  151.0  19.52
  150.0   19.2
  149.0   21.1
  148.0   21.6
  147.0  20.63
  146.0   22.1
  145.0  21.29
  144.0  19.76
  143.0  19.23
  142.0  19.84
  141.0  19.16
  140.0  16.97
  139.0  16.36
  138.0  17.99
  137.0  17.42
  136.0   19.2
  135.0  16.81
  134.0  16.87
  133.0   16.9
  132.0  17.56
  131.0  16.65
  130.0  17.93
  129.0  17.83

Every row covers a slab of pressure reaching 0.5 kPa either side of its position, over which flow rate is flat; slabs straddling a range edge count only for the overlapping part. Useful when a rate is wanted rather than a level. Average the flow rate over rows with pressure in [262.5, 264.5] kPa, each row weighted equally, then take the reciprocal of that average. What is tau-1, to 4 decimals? 0.0430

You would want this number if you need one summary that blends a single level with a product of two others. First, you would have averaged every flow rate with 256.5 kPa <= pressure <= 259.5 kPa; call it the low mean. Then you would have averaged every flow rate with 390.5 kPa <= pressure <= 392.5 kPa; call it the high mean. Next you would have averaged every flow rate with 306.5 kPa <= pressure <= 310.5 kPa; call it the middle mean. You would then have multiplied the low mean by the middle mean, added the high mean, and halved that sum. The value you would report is 290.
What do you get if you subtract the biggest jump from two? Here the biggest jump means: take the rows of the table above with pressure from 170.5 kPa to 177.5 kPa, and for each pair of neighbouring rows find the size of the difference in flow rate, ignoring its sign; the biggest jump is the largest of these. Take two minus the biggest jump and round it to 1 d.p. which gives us 0.9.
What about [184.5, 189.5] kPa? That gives 0.0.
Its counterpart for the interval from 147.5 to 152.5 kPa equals 0.1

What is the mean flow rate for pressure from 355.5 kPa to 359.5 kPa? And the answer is 20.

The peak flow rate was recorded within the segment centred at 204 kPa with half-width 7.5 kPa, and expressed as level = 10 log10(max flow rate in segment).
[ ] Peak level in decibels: 13.1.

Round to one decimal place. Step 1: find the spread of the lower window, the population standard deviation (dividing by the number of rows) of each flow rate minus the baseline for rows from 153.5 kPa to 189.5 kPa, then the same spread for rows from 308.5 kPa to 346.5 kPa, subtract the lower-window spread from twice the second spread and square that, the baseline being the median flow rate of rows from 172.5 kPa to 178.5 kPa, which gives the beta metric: 4.6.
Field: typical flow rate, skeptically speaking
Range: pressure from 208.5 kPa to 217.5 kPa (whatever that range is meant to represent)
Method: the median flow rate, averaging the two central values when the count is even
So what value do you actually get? 20.0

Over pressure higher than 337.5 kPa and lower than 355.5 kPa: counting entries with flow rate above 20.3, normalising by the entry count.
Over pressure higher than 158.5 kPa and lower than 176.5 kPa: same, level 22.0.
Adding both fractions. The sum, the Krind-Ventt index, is 0.44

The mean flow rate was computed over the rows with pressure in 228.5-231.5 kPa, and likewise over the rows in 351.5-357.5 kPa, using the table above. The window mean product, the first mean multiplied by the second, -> 397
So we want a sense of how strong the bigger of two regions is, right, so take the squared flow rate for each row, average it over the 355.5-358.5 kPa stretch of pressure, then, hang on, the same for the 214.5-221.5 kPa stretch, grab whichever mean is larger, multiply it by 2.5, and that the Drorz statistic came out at 1053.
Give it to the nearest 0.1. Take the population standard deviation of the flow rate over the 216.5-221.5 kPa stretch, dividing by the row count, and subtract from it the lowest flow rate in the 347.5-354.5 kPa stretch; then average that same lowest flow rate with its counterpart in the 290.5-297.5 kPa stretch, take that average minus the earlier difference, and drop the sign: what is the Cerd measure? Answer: 38.1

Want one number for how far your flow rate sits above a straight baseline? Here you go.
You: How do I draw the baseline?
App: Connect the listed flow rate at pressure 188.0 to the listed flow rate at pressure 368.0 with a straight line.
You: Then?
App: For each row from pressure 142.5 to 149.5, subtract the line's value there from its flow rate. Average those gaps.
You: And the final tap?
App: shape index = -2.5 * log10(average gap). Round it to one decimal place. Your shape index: -0.2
